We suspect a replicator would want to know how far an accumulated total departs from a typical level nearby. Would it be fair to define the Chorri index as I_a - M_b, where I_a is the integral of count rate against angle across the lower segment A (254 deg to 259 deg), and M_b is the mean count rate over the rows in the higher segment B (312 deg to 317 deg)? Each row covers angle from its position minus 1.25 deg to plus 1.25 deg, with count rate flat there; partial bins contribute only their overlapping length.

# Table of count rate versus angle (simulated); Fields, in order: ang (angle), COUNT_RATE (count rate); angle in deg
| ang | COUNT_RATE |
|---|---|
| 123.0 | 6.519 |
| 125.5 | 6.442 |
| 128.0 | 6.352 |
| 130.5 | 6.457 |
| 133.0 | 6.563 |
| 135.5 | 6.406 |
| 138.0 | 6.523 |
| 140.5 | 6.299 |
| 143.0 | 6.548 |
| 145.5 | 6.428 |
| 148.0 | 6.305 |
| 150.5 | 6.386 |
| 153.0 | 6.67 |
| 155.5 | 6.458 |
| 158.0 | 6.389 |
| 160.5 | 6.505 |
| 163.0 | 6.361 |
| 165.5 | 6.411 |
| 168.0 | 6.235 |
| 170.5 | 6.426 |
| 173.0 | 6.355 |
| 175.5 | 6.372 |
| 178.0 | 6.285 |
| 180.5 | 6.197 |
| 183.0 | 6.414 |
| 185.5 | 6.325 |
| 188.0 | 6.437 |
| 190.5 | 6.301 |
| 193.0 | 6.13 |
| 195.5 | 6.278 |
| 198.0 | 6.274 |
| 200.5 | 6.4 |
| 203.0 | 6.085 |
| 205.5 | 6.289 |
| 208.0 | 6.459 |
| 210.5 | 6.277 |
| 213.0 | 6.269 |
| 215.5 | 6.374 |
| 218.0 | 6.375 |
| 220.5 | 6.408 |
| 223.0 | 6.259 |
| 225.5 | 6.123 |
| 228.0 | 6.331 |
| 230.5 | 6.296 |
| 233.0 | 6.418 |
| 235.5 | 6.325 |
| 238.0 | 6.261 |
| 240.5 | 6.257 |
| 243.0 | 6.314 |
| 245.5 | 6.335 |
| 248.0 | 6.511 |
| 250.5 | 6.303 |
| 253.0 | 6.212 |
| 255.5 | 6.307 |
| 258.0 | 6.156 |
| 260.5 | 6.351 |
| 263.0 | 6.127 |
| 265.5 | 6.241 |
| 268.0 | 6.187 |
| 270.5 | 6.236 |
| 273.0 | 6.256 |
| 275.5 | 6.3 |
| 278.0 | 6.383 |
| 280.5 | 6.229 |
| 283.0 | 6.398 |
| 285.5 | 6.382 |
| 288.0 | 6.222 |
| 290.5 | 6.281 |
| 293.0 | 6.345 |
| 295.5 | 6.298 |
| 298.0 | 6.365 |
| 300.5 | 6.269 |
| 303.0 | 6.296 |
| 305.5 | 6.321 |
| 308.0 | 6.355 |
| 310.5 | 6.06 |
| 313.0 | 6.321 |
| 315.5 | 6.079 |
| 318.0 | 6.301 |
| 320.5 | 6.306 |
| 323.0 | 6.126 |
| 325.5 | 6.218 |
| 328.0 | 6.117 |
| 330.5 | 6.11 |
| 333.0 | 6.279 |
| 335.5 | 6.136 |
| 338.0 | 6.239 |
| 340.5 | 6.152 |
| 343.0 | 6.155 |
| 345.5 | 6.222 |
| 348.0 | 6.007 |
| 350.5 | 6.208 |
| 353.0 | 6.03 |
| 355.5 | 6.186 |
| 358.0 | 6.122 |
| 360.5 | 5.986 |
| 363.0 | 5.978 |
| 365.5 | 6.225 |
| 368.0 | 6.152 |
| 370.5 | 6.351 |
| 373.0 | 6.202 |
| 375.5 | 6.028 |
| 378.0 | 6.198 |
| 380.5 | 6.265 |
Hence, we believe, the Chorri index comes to 25.0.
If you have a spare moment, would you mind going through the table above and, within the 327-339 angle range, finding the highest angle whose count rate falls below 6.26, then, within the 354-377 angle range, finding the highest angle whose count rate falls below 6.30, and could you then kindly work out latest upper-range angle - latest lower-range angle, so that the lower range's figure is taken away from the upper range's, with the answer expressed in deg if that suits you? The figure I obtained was 37.5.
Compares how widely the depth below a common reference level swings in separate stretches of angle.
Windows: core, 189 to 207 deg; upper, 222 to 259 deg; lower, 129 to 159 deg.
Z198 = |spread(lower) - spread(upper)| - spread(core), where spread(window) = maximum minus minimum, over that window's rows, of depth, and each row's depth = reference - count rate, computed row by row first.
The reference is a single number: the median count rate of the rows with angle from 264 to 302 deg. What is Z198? -0.30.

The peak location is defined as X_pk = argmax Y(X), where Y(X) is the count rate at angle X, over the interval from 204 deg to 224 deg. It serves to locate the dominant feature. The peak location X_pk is 208.0 deg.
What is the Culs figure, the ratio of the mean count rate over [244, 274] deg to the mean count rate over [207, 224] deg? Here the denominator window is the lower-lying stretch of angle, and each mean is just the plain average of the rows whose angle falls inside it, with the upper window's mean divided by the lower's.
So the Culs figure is 0.988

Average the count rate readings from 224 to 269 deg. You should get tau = 6.28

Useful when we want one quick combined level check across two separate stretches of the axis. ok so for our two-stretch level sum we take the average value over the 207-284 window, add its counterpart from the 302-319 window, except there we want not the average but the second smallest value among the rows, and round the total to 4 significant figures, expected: 12.38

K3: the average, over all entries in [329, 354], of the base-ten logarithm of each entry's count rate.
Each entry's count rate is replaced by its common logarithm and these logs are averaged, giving 0.789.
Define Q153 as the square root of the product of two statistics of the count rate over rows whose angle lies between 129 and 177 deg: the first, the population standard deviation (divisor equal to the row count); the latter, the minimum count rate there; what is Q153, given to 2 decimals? 0.79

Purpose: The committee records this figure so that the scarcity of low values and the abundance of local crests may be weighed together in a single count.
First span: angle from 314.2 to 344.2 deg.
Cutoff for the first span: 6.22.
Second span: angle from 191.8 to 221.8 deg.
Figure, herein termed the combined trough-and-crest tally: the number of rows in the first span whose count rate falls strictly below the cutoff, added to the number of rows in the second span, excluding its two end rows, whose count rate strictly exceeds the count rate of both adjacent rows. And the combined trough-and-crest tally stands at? 11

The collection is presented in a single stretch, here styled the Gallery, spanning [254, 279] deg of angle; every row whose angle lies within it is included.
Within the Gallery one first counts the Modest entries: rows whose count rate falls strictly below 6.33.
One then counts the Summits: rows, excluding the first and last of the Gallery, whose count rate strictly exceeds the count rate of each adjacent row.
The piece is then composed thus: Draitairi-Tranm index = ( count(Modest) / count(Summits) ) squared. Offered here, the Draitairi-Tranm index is 16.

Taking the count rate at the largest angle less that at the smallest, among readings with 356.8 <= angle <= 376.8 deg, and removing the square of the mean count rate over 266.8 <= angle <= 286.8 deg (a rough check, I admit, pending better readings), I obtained -39.7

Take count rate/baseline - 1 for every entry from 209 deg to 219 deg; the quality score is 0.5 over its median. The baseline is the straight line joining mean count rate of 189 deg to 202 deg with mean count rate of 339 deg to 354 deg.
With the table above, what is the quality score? 47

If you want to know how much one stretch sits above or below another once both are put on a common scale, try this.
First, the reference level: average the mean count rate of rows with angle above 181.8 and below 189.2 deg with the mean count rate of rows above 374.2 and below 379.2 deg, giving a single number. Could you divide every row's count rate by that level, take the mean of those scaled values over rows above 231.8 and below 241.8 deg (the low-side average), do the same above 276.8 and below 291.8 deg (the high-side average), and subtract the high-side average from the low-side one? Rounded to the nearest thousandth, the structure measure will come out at 0.000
